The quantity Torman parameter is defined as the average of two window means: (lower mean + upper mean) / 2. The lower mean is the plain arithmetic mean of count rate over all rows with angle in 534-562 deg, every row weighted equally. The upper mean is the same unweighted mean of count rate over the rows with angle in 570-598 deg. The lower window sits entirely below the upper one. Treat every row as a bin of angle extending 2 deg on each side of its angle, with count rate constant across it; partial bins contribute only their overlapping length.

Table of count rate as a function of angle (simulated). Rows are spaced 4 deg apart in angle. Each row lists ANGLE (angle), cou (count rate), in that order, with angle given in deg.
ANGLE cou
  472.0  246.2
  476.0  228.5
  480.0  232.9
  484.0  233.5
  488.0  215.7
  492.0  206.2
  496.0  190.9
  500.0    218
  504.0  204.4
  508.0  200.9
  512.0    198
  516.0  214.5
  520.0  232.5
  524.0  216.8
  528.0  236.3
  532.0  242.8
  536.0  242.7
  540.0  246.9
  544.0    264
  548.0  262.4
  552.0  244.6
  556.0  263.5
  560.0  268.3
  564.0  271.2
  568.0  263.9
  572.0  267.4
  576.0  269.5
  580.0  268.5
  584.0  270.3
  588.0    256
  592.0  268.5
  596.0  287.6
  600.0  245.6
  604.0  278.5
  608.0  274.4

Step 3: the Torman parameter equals 263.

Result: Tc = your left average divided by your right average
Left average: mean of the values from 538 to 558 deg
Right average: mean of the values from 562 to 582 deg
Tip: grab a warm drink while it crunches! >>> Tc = 0.956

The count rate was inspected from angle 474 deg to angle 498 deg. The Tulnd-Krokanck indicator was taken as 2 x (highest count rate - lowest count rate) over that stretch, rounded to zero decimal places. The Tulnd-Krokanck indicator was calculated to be 85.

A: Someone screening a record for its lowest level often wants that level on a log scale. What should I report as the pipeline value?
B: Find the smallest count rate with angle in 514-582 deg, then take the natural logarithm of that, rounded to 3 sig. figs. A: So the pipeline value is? 5.37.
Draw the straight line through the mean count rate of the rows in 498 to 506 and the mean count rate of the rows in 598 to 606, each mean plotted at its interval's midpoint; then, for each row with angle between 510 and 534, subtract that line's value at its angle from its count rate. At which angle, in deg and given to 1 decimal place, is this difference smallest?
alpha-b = 512.0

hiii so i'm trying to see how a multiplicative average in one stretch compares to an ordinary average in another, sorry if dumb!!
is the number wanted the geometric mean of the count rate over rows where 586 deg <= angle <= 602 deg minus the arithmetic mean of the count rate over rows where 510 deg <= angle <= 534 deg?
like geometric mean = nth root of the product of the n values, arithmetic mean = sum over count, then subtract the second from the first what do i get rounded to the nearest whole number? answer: 40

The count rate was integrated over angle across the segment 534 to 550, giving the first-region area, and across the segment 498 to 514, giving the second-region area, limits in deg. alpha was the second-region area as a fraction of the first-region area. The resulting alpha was 0.81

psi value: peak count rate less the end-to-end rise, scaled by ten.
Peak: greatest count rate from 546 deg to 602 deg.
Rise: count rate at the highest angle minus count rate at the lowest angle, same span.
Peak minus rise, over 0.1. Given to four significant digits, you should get 3044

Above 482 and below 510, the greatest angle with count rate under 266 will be 508.0 deg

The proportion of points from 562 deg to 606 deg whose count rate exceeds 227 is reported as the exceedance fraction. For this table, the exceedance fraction 1.0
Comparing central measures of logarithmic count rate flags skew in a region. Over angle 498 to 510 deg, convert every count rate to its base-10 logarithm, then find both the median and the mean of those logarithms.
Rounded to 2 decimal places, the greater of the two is 2.32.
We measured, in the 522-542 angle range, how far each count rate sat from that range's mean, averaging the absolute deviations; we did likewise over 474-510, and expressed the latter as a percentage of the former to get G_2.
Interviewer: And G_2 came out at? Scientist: 147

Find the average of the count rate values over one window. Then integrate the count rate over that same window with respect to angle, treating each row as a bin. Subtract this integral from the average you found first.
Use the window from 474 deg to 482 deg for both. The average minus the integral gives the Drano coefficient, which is -1615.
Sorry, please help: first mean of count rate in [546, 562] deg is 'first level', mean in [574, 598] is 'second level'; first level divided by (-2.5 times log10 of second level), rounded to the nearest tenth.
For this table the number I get -42.7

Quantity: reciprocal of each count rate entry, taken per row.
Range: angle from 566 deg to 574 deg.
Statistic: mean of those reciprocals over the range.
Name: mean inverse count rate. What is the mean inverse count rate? 0.0038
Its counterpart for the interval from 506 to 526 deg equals 0.0047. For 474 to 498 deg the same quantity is 0.0046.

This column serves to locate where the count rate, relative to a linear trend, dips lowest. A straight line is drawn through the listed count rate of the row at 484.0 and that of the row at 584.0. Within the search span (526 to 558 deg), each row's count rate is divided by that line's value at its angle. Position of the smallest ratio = 552.0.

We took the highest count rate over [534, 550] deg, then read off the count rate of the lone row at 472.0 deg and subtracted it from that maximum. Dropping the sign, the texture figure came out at 18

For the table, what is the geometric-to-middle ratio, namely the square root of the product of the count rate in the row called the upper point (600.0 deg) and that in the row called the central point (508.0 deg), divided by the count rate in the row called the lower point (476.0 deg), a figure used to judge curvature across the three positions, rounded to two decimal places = 0.97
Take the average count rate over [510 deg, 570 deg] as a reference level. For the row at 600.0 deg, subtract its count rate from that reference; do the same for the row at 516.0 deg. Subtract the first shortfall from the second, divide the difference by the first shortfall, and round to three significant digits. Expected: -29.9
